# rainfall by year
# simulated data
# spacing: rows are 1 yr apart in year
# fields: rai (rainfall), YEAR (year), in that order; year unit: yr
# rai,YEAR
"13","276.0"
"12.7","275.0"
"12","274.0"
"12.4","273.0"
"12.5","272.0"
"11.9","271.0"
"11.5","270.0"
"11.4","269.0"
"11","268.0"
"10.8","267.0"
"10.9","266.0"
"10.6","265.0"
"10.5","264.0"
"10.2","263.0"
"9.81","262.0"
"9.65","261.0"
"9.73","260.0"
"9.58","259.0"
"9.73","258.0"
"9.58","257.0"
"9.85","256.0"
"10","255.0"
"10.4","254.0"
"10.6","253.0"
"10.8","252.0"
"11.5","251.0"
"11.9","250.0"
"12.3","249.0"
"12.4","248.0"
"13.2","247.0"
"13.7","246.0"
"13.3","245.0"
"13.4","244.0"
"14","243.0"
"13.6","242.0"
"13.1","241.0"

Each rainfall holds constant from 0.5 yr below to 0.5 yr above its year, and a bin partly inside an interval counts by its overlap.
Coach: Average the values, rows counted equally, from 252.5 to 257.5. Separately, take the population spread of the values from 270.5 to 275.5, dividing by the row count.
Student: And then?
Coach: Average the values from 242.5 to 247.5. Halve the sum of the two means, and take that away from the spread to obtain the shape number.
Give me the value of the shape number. -11.5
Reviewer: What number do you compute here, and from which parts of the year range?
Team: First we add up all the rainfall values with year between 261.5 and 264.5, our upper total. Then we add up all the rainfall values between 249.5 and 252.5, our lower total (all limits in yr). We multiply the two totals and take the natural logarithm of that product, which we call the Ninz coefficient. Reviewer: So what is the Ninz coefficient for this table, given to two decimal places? 6.95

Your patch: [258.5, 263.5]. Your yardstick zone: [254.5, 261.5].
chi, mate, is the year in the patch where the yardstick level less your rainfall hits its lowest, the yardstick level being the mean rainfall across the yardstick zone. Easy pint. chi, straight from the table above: 263.0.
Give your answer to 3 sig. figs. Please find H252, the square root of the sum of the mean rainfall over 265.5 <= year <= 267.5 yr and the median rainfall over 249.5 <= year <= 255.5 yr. 4.64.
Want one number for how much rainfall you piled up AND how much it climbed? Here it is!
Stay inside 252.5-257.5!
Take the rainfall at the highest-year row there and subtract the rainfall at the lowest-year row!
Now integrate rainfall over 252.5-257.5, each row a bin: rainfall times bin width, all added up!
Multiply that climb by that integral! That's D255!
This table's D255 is -51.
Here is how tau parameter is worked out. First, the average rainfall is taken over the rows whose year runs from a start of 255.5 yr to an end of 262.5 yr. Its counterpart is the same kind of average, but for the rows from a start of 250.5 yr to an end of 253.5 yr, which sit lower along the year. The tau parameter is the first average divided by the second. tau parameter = 0.88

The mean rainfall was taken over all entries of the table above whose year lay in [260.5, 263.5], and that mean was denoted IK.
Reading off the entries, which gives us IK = 9.9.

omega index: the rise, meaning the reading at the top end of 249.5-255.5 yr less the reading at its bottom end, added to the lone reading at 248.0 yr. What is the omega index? 10.5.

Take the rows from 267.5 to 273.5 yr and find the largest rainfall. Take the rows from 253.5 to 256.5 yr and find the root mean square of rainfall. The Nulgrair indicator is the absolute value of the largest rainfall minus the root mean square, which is 2.4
